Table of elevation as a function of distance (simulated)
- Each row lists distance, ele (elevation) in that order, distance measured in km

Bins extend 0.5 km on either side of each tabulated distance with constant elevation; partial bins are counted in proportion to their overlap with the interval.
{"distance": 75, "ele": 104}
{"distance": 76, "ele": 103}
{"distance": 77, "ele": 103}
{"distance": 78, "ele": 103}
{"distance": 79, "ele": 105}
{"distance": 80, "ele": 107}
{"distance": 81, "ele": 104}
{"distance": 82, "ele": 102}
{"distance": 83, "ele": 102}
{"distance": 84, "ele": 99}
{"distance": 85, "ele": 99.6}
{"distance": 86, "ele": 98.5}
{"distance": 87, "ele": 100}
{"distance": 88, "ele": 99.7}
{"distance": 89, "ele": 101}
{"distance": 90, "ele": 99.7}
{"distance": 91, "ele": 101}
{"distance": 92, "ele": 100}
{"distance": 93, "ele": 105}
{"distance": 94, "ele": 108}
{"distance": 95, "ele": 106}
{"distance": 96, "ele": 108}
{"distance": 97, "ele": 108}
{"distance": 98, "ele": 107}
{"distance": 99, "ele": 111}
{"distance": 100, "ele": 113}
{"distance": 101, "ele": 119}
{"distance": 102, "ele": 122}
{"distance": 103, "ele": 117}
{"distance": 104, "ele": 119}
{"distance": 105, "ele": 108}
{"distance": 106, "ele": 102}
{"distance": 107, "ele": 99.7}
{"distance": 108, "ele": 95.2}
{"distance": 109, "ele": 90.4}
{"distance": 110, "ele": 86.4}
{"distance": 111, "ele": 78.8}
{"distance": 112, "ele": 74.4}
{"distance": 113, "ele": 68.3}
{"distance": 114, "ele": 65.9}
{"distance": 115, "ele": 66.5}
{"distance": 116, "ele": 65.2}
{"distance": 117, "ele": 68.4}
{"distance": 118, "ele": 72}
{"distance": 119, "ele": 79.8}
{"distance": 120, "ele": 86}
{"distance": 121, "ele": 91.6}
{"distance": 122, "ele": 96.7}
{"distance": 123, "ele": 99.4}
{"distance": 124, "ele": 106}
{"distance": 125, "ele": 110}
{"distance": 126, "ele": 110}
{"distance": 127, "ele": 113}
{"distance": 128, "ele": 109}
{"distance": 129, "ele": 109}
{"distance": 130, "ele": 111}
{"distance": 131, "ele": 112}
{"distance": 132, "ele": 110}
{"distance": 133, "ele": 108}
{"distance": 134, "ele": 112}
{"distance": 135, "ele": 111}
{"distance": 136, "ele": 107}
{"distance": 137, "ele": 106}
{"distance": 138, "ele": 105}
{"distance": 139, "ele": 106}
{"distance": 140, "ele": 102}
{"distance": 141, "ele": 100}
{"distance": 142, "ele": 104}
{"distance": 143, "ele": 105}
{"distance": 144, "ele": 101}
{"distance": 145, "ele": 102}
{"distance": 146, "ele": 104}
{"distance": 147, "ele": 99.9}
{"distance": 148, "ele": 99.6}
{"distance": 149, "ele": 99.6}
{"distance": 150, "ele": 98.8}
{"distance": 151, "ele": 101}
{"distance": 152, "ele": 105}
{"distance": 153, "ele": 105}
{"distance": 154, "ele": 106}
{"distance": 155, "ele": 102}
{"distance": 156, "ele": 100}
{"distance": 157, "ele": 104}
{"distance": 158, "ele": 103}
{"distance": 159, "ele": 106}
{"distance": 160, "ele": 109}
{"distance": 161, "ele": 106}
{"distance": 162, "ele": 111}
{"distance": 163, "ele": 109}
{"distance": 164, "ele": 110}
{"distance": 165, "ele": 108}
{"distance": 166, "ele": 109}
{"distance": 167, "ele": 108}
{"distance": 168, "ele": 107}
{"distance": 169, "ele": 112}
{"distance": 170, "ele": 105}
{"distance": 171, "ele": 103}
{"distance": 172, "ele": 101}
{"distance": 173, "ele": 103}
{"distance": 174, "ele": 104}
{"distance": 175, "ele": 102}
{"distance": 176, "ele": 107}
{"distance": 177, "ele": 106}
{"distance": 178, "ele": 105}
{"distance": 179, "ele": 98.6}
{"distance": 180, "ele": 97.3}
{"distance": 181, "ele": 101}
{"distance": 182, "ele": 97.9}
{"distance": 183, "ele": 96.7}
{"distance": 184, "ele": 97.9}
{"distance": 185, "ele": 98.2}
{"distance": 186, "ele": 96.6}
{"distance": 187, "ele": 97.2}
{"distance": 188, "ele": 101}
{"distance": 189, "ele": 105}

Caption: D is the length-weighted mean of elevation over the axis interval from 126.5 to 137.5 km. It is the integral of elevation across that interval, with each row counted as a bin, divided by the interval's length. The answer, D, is 110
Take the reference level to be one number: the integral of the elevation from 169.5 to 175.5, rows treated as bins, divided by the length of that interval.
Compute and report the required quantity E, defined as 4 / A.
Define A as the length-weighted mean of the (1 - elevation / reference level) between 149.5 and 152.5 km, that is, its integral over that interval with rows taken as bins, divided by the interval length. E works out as 294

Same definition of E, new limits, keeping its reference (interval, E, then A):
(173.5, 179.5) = -537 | -0.007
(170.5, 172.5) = 412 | 0.010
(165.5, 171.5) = -95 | -0.042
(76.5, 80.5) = -275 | -0.015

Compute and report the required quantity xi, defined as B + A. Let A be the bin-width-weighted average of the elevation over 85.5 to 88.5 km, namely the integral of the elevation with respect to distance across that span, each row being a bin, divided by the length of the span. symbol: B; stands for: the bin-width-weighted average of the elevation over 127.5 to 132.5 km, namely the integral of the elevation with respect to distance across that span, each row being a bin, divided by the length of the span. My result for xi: 210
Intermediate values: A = 99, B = 110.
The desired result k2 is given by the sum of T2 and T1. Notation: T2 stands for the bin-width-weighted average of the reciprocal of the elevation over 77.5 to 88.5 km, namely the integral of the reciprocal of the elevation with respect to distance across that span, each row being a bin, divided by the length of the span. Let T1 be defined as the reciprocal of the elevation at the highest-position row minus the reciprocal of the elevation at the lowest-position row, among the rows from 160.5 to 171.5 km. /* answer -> 0.0101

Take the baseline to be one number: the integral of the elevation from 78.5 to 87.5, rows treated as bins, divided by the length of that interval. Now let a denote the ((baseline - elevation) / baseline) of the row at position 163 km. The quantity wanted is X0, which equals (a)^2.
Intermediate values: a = -0.070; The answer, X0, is 0.0049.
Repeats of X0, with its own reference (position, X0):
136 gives 0.0025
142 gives 0.0004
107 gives 0.0005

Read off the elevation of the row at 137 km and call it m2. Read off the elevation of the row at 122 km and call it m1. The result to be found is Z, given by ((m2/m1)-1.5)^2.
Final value 0.16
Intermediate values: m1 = 96.7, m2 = 106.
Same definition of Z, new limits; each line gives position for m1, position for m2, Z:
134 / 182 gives 0.39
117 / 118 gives 0.20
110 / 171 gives 0.09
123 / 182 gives 0.27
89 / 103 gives 0.12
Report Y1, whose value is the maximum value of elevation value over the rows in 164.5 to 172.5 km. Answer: 112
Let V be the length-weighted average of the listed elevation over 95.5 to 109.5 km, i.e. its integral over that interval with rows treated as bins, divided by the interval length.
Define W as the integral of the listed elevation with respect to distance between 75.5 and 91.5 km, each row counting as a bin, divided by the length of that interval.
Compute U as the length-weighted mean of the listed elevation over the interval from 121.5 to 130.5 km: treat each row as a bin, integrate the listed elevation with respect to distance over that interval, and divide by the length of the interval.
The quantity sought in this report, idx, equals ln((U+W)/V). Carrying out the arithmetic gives 0.65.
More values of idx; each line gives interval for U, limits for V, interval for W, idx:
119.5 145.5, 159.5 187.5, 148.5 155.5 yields 0.69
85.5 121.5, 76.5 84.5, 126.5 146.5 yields 0.67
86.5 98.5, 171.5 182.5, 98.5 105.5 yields 0.76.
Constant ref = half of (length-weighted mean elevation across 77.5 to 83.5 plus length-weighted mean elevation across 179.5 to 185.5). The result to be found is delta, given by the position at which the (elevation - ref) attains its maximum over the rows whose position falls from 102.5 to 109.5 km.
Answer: 104 km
